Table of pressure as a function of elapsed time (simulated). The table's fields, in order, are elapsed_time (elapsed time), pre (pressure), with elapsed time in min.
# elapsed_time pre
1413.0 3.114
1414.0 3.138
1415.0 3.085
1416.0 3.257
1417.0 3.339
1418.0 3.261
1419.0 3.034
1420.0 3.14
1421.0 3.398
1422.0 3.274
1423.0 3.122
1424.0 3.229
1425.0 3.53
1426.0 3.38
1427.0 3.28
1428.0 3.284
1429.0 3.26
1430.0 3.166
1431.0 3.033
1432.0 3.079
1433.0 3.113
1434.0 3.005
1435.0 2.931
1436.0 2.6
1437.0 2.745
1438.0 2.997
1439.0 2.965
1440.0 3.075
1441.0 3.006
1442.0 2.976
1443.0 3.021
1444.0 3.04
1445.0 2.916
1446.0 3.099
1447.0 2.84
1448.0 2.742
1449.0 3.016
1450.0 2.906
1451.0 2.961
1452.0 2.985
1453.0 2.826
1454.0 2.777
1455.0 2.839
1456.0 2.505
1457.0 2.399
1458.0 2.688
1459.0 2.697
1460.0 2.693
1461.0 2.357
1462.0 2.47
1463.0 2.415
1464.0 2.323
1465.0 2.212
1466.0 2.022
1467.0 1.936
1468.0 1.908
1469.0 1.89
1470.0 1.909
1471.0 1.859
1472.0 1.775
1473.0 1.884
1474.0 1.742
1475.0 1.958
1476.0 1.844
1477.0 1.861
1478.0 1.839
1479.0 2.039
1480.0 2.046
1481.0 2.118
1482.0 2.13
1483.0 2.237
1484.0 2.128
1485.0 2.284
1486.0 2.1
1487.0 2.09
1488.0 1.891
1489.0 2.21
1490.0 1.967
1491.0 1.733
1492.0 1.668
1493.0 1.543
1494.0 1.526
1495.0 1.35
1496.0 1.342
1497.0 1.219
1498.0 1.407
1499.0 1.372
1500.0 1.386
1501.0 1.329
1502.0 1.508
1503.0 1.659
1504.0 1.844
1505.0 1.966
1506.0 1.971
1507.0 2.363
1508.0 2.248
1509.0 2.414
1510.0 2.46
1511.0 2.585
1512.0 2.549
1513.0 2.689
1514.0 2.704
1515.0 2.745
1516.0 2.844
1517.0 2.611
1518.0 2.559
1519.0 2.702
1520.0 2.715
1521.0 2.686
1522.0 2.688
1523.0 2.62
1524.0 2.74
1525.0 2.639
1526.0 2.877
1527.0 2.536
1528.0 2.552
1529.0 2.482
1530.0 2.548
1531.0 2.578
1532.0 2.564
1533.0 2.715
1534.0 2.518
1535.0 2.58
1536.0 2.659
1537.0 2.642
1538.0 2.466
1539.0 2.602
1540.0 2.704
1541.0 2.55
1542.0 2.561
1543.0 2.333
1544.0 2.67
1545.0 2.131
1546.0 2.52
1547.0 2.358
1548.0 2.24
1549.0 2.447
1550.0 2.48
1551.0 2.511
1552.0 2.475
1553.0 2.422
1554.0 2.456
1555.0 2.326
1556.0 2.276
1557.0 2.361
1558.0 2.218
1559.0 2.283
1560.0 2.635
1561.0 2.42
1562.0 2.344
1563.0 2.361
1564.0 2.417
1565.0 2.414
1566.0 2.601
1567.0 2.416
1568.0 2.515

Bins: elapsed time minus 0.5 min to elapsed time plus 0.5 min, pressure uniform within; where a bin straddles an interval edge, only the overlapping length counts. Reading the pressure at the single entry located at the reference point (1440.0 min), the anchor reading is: 3.075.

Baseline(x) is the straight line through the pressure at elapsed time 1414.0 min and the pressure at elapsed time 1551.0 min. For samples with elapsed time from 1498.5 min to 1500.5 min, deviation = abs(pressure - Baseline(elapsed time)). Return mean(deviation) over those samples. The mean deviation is 1.4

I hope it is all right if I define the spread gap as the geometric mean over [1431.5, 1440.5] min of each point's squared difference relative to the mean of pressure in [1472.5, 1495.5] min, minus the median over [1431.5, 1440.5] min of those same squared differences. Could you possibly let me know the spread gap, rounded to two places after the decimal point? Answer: -0.14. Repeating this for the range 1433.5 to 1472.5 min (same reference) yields -0.46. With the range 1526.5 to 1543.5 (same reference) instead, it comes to 0.00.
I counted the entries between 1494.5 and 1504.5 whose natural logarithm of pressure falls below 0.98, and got 10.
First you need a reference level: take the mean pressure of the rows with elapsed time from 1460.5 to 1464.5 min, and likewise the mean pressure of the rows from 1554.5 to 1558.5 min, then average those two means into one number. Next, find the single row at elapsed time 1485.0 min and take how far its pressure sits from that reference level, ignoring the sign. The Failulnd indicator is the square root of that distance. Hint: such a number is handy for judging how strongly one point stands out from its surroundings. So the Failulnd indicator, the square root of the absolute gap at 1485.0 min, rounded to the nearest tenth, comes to 0.2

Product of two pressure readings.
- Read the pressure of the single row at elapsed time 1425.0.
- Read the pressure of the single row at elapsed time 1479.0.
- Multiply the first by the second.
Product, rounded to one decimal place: 7.2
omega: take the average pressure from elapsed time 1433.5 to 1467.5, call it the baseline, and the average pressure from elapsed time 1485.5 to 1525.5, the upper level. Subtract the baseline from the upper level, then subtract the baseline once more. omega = -3.4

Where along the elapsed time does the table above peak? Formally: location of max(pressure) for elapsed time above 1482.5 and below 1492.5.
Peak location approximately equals 1485.0 min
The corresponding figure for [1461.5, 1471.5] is 1462.0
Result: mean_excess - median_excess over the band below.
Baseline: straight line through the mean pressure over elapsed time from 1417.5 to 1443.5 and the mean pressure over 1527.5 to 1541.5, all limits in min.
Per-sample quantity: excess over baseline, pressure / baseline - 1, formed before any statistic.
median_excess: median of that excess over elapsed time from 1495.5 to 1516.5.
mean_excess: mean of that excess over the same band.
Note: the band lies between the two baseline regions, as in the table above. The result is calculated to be 0.024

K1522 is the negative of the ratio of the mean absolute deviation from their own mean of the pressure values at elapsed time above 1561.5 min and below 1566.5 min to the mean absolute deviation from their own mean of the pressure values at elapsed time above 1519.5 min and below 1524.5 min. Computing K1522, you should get -2.3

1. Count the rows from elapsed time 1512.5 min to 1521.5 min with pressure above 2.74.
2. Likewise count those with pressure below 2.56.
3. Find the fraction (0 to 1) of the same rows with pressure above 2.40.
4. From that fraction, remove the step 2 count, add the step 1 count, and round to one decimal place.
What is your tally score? 2.0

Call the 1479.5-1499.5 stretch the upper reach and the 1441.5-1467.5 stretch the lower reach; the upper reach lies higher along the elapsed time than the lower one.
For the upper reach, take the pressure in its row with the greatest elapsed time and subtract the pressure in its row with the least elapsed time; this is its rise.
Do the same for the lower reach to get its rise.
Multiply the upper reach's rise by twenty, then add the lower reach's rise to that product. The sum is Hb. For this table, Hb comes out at -15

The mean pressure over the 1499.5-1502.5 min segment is 1.4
